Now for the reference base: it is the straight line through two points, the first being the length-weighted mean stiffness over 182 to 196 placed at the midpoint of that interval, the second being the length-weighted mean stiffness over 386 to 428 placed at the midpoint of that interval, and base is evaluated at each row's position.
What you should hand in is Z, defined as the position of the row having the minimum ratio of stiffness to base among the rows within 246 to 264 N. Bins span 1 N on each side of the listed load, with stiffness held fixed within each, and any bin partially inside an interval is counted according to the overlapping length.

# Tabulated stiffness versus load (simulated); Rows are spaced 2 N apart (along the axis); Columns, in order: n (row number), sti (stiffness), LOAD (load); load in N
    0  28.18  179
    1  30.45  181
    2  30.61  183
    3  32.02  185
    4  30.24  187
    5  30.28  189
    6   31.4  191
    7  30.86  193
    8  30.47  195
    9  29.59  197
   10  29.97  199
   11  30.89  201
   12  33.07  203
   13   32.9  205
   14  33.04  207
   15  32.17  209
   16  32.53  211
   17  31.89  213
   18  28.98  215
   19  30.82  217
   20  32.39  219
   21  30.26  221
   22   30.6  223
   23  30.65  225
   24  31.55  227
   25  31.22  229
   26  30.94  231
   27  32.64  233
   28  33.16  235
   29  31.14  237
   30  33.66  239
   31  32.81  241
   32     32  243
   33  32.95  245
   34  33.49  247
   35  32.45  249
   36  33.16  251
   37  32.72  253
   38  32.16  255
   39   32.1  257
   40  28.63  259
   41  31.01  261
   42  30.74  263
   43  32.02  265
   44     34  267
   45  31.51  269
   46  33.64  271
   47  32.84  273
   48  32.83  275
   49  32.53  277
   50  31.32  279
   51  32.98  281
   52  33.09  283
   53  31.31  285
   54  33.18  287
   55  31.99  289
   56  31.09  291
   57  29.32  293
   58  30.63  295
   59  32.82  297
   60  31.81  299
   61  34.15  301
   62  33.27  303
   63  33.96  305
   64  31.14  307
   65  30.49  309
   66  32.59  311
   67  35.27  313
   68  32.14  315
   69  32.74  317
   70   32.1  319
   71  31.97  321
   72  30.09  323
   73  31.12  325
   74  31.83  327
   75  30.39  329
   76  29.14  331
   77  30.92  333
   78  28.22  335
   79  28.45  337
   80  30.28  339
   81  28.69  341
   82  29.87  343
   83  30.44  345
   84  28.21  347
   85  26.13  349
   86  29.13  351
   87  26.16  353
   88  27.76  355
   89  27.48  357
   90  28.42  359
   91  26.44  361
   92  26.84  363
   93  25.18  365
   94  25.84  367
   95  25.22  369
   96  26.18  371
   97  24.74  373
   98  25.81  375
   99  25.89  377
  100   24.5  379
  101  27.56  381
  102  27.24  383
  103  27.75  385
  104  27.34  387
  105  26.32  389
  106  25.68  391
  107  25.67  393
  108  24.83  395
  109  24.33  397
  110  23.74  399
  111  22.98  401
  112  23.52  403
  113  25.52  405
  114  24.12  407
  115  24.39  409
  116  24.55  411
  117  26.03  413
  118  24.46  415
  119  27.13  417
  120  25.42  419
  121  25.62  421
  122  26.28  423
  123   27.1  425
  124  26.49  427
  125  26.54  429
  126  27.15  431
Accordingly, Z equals 259 N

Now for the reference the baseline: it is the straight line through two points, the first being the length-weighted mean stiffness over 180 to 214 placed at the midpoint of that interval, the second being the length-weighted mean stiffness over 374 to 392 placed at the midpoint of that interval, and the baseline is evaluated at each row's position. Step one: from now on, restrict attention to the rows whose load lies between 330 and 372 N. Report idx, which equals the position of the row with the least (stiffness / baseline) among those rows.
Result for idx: 365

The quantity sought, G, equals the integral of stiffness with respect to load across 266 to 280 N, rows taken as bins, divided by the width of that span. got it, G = 32.7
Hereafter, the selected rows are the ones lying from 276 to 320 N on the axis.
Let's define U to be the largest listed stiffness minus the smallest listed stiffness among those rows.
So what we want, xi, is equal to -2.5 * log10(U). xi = -1.94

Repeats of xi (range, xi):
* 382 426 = -1.70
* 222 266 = -1.75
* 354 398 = -1.53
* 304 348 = -2.12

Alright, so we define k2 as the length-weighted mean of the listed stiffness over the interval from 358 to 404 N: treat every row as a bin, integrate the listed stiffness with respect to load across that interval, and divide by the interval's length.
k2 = 26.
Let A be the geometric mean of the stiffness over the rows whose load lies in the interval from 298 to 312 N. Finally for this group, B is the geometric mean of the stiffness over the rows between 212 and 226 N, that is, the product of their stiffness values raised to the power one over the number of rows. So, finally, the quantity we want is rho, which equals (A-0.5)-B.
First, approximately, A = 32.5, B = 30.8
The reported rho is 1.2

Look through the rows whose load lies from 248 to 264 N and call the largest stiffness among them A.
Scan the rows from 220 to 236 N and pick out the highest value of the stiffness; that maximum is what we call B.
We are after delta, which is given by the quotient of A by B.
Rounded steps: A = 33.16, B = 33.16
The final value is 1.00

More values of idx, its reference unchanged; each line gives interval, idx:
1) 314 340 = 335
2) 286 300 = 293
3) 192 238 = 215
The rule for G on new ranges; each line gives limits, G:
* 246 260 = 32.1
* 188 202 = 30.5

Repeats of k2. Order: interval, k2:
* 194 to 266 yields 32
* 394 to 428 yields 25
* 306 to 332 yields 32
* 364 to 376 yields 25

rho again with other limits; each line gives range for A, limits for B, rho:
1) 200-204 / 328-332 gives 1.7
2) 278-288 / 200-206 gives -0.4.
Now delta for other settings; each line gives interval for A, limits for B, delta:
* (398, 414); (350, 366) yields 0.89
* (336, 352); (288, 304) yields 0.89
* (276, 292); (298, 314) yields 0.94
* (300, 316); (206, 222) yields 1.07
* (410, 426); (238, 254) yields 0.81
